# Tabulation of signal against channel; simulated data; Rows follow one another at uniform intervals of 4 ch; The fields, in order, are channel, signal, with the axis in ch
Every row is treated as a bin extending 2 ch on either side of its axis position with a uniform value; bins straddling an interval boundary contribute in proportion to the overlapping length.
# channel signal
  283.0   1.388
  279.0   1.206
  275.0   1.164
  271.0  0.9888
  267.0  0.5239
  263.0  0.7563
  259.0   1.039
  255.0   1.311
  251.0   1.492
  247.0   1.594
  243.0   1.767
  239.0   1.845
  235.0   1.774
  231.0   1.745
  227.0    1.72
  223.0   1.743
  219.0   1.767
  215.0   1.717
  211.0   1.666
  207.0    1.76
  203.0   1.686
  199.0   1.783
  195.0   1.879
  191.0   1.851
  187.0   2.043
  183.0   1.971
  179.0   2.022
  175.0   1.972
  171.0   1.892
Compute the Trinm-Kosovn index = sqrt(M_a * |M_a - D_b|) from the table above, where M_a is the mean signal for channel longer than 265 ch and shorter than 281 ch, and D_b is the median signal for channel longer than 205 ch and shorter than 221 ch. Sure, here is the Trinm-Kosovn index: 0.86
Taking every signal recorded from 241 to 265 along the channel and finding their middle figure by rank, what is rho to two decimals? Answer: 1.40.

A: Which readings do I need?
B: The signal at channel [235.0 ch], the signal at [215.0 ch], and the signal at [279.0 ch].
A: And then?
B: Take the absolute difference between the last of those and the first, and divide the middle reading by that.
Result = 3.0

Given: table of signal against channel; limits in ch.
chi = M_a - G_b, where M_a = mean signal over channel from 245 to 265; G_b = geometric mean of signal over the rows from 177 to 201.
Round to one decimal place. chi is -0.7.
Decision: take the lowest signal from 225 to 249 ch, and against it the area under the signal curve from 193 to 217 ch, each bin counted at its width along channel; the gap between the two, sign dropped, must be 40.4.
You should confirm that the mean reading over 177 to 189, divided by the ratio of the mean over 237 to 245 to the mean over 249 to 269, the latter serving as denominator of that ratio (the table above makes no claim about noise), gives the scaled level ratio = 1.14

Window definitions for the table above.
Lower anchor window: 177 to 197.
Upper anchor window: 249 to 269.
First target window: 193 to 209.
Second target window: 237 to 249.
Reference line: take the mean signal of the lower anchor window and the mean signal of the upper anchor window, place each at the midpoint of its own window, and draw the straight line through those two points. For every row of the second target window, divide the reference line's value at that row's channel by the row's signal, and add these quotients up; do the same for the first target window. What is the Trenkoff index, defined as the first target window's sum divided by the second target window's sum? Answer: 1.87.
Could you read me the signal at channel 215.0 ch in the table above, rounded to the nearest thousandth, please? 1.717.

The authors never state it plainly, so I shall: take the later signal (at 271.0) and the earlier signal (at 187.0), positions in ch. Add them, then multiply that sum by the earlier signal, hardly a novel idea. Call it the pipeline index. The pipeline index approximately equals 6.2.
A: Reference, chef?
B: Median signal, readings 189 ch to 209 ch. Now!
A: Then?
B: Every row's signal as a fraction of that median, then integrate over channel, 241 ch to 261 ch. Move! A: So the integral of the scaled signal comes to 16.2 ch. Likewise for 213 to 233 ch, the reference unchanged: 19.5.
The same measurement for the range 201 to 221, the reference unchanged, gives 19.3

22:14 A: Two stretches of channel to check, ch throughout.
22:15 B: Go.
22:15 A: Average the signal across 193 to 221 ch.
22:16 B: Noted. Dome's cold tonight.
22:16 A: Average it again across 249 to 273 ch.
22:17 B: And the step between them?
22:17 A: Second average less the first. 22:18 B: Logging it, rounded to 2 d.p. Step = -0.73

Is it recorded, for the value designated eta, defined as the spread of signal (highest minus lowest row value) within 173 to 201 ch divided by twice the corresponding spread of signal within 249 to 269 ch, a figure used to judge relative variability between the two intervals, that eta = 0.13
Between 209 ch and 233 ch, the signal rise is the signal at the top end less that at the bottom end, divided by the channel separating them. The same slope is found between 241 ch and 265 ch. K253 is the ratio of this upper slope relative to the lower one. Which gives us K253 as -13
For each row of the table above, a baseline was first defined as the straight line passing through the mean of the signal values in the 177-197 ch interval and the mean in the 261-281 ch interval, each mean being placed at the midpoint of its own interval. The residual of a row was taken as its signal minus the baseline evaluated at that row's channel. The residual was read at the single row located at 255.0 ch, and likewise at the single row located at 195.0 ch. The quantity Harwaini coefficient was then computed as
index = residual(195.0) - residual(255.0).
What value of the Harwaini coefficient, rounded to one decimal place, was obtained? -0.2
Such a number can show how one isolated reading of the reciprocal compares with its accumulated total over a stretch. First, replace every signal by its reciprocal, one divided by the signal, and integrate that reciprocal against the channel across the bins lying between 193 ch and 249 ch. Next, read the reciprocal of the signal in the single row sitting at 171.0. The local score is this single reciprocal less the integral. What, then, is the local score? -32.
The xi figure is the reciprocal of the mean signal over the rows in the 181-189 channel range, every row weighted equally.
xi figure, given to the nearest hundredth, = 0.50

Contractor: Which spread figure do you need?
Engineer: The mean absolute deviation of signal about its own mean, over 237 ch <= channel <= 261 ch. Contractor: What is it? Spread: 0.23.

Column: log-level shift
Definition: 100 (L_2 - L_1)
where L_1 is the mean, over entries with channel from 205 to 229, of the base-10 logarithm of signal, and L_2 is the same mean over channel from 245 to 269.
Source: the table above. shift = -22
